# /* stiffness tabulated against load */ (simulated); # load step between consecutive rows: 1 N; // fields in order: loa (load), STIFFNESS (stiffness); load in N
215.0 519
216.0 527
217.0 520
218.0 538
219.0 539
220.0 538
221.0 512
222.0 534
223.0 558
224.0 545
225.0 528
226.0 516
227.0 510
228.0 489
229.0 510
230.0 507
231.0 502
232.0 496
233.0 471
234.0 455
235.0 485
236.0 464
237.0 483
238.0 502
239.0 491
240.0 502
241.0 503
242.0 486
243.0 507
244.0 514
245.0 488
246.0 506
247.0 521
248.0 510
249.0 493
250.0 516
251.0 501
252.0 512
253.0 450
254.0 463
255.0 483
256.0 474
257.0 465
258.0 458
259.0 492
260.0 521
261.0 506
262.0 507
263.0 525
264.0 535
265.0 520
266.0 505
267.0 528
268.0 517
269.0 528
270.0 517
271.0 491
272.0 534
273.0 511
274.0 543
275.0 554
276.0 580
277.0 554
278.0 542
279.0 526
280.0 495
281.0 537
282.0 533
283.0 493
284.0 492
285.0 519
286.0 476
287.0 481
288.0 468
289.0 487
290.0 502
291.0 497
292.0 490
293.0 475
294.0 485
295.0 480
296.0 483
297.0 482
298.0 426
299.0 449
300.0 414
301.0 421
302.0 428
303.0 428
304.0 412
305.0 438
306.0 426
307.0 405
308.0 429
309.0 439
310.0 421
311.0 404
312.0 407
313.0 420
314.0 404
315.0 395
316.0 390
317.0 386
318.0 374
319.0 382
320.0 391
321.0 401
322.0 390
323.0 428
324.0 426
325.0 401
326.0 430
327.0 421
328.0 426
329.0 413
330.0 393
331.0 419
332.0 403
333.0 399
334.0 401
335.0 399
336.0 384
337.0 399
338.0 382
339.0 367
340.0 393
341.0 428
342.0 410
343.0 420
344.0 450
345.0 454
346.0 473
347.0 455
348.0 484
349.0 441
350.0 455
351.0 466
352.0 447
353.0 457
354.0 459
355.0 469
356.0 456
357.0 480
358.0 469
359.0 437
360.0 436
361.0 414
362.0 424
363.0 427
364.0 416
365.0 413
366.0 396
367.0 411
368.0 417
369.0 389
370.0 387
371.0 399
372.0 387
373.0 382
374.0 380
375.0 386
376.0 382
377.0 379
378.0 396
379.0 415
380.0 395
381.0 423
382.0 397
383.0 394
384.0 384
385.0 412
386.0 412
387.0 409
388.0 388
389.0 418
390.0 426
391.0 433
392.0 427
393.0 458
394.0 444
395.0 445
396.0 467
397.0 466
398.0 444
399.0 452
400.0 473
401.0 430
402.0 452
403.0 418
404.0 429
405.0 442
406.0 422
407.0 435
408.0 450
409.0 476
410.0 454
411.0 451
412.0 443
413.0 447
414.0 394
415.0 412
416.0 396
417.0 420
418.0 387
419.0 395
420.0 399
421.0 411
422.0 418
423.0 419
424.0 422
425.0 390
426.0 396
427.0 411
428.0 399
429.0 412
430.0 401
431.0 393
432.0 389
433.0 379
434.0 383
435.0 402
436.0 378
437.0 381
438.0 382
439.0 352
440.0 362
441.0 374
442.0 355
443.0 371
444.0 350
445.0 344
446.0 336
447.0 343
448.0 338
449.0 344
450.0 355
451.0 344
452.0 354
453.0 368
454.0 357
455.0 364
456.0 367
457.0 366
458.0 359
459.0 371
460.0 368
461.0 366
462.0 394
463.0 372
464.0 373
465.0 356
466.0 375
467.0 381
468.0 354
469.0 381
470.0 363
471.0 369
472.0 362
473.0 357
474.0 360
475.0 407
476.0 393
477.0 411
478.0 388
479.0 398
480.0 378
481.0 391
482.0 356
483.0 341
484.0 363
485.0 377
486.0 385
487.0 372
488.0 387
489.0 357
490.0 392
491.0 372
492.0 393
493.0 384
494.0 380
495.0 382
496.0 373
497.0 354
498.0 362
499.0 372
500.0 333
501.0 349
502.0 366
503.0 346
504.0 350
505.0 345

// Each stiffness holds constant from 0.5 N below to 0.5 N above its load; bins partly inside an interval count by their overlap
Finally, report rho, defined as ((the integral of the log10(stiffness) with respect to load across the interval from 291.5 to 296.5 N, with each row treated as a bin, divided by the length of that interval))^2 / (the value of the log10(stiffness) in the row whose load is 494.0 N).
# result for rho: 2.79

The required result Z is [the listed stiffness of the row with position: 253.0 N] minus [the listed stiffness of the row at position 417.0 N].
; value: 30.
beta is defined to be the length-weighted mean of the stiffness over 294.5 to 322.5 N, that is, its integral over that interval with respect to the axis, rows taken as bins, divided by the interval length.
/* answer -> 419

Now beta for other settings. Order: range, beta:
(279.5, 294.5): 495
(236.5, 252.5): 502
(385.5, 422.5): 431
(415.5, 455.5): 379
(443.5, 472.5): 361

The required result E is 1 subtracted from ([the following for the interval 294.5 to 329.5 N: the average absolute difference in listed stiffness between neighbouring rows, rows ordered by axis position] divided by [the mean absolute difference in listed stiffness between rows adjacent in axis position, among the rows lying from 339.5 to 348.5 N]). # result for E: -0.3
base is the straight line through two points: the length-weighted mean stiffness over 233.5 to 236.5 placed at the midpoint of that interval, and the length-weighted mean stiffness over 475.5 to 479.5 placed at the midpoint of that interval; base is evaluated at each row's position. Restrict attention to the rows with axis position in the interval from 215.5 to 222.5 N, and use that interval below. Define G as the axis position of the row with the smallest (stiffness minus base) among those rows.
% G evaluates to 221.0 N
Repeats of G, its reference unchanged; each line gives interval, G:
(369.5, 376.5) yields 374.0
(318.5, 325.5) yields 319.0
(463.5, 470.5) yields 468.0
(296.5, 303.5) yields 300.0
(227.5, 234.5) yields 234.0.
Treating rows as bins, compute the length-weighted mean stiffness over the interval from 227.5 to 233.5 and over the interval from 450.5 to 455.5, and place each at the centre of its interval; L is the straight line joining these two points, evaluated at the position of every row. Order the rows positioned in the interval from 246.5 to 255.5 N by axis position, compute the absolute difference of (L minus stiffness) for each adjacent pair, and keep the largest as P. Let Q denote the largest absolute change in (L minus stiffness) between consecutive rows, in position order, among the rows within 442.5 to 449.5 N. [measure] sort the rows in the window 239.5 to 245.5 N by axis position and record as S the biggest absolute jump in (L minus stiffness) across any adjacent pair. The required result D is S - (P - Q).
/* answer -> -16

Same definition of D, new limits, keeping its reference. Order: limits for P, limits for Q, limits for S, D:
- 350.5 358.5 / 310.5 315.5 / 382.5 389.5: 21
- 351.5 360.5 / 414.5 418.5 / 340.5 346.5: 32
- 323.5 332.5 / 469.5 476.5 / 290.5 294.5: 32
